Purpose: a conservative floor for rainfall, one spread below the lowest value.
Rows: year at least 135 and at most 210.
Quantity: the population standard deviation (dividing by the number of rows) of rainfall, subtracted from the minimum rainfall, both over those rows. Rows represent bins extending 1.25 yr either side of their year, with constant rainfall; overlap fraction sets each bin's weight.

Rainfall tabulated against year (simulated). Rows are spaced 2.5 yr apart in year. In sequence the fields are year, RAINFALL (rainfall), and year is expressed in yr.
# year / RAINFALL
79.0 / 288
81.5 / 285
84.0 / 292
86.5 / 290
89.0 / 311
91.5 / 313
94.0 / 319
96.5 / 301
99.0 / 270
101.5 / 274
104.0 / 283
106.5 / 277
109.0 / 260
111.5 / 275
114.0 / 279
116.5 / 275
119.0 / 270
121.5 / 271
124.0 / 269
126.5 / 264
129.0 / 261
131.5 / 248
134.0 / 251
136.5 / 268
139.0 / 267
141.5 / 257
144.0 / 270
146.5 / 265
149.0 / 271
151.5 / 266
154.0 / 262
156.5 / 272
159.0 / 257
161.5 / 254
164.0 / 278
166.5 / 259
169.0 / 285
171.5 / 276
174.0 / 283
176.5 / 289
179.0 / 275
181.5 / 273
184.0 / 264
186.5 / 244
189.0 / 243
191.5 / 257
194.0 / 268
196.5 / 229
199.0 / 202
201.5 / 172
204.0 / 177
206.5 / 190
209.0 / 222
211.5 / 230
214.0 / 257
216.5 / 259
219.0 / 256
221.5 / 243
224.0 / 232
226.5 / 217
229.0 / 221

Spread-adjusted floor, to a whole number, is 141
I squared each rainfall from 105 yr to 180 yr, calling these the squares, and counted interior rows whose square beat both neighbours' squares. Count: 9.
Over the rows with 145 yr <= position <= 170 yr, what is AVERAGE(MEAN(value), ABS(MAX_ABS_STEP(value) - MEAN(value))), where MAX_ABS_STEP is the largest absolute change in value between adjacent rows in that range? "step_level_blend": 254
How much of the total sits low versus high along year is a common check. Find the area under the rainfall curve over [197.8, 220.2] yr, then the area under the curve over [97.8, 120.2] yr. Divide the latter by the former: 1.25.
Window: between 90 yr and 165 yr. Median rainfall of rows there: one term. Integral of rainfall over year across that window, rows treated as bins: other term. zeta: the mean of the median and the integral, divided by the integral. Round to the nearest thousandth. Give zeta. 0.507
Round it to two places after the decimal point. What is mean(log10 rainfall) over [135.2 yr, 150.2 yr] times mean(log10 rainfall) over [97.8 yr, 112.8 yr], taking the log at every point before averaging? 5.91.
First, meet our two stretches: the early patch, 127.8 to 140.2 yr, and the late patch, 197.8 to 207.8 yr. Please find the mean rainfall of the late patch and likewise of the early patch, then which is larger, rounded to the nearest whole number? 259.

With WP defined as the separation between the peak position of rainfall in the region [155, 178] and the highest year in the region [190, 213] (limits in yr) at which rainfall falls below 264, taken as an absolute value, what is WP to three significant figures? 35.0 yr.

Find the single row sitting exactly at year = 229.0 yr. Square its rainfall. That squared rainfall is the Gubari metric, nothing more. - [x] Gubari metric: 48841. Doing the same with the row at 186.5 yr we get 59536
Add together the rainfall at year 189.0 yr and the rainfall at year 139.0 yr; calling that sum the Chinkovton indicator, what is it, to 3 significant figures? 510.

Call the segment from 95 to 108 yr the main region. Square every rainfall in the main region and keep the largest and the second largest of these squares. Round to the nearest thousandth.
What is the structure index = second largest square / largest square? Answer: 0.884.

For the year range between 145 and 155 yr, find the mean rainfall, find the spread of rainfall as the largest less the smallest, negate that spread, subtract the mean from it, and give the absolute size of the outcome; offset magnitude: 275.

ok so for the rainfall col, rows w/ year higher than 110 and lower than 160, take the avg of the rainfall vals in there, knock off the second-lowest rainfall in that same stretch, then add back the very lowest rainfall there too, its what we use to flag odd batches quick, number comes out 263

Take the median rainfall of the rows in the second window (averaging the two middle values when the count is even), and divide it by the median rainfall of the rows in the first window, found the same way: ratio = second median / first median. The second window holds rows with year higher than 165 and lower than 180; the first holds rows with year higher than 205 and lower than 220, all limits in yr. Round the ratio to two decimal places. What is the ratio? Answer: 1.15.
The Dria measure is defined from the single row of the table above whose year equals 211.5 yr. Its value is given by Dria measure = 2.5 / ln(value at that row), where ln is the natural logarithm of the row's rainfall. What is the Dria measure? 0.460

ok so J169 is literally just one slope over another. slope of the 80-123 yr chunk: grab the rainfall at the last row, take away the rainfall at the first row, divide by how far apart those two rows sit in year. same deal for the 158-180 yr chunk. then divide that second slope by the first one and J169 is -2.6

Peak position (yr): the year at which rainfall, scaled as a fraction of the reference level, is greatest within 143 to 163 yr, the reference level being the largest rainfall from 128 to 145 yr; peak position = 156.5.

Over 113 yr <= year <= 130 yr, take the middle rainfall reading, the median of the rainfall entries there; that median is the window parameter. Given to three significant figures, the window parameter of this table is 270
